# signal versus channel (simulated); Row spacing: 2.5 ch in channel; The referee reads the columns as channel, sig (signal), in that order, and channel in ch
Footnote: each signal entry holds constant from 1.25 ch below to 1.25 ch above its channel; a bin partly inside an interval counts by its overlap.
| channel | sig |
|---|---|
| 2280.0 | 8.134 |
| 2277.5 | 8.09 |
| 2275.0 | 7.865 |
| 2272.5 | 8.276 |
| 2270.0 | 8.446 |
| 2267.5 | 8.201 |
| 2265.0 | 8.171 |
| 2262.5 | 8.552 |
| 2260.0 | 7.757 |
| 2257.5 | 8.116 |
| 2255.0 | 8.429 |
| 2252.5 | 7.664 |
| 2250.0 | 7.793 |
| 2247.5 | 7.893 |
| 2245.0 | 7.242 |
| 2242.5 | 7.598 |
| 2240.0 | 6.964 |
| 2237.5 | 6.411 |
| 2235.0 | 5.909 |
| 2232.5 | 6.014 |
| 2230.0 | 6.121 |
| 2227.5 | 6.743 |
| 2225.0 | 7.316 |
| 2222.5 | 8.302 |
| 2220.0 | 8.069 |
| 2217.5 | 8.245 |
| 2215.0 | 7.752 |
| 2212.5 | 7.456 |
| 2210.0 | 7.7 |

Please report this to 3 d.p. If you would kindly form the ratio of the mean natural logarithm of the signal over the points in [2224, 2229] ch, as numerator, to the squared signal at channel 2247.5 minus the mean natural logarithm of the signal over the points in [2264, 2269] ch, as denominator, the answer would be 0.032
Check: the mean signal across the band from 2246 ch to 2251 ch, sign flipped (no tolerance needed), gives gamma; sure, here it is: -7.8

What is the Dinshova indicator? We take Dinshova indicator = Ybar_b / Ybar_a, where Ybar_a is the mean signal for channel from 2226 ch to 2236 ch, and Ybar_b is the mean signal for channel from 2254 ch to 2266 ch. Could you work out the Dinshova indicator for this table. 1.32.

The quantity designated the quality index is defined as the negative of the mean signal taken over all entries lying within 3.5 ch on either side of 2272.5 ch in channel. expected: -8.20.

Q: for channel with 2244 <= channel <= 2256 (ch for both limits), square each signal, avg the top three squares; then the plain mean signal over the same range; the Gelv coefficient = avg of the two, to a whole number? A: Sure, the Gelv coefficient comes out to 36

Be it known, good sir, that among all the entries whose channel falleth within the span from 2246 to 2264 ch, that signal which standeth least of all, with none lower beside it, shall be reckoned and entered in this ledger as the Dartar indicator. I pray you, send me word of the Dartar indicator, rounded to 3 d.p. 7.664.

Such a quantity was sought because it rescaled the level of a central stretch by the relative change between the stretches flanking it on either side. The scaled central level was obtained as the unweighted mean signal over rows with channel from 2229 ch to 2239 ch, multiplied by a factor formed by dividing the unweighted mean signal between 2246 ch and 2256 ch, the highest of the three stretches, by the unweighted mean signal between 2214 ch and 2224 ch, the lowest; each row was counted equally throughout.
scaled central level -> 6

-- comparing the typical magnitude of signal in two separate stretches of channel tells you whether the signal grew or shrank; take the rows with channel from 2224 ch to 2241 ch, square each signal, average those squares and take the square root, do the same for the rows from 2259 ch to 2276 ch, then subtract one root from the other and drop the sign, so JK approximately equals 1.67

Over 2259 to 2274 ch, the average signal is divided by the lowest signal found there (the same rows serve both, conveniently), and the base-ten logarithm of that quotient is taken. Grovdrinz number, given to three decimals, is 0.026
